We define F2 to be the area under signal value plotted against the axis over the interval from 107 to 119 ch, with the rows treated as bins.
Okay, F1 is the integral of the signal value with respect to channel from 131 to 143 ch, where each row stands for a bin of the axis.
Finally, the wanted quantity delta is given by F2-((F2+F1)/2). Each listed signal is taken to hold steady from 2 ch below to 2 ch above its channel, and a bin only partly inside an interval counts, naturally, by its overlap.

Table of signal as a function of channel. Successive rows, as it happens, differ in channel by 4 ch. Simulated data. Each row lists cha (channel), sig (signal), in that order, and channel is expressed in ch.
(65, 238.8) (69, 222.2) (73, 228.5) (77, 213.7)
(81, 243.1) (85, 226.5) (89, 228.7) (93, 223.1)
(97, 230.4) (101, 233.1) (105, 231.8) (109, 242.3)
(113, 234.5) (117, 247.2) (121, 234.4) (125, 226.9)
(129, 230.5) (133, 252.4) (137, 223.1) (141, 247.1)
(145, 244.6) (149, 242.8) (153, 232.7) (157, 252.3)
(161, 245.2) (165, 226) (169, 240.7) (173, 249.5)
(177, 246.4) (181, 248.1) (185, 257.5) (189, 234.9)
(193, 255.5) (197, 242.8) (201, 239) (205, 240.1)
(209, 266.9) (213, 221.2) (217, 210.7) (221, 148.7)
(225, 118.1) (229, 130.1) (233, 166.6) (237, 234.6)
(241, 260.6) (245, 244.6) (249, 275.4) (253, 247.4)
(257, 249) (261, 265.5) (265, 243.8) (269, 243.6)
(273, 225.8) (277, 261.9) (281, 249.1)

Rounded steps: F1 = 2890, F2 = 2896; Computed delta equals 3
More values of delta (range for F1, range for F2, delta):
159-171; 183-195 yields 72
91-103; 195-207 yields 71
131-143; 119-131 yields -62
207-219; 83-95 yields -41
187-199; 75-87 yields -100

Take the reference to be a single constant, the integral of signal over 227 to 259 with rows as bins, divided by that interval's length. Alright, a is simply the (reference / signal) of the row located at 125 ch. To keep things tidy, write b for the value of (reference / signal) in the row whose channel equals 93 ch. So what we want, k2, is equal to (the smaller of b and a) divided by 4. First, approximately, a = 0.996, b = 1.01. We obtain 0.249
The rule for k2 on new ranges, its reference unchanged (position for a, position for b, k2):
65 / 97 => 0.237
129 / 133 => 0.224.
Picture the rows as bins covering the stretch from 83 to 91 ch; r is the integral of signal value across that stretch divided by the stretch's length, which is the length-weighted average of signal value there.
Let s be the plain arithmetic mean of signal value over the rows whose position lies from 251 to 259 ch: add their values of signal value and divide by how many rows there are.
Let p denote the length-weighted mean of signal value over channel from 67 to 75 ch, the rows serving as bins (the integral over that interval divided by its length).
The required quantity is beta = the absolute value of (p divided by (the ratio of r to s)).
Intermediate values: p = 225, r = 228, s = 248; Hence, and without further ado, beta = 246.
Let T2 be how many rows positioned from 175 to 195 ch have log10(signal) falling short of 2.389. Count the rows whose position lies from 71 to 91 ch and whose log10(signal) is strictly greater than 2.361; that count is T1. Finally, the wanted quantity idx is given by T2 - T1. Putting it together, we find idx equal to 0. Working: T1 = 1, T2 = 1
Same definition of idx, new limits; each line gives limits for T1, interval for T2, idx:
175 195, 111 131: -1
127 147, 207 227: 0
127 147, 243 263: -3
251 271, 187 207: -1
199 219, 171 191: -2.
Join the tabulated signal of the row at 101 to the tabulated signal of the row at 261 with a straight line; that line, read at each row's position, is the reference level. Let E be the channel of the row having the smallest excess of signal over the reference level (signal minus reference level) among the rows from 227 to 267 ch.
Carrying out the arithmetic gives 229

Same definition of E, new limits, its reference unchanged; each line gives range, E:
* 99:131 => 125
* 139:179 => 165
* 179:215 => 213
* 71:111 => 77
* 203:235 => 225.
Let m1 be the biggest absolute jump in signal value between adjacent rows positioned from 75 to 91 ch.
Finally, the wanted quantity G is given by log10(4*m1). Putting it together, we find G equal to 2.1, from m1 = 29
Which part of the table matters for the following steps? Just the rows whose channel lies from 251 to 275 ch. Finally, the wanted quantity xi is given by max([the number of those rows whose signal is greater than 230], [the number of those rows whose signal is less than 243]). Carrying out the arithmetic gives 5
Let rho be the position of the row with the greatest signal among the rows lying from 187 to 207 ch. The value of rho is 193 ch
